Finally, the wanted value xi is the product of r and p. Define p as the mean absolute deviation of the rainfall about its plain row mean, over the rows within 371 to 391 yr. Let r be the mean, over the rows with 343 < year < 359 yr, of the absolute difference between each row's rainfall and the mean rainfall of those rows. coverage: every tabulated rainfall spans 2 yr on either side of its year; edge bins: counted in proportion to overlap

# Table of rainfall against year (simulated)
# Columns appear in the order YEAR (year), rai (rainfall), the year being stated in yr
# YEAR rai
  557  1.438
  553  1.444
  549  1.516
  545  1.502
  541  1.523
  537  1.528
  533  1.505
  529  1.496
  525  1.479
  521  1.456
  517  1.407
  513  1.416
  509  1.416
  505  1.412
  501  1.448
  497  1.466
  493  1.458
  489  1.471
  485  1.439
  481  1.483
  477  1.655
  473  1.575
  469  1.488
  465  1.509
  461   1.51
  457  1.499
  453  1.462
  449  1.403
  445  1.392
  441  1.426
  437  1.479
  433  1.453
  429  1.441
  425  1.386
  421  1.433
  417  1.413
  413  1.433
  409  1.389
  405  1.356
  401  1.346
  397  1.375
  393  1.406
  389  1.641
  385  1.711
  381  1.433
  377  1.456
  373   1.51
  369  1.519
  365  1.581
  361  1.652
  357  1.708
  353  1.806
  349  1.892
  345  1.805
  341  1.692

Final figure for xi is 0.0048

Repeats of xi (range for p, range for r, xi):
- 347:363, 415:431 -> 0.0016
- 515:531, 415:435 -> 0.0006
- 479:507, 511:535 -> 0.0006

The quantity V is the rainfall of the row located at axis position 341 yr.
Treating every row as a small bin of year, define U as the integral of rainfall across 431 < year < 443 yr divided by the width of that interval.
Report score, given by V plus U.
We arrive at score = 3.14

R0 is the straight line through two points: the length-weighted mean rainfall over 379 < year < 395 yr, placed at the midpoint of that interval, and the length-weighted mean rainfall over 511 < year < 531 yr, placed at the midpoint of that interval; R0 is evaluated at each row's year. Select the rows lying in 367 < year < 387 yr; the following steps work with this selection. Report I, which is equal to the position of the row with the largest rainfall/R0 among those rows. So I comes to 385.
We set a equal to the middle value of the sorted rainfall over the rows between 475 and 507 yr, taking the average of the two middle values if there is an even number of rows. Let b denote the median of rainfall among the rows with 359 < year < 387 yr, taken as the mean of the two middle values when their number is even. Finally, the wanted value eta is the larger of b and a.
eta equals 1.52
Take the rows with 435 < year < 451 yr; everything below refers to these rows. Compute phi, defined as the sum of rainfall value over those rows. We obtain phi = 5.70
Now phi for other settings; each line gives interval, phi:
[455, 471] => 6.01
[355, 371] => 6.46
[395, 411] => 5.47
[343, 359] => 7.21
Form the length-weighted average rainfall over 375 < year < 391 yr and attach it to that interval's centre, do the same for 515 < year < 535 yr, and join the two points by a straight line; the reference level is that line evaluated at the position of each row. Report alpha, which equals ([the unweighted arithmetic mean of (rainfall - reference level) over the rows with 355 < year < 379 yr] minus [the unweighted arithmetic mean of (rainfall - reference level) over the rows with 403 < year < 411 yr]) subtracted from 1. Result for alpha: 0.83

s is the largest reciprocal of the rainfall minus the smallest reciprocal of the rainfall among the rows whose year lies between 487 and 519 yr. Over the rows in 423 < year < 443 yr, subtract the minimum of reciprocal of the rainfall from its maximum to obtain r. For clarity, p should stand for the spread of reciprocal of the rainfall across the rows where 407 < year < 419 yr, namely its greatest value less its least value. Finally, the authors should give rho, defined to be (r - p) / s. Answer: 0.8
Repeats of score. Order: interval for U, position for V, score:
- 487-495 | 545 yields 2.97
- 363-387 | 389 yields 3.18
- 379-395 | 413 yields 2.98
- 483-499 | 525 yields 2.94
